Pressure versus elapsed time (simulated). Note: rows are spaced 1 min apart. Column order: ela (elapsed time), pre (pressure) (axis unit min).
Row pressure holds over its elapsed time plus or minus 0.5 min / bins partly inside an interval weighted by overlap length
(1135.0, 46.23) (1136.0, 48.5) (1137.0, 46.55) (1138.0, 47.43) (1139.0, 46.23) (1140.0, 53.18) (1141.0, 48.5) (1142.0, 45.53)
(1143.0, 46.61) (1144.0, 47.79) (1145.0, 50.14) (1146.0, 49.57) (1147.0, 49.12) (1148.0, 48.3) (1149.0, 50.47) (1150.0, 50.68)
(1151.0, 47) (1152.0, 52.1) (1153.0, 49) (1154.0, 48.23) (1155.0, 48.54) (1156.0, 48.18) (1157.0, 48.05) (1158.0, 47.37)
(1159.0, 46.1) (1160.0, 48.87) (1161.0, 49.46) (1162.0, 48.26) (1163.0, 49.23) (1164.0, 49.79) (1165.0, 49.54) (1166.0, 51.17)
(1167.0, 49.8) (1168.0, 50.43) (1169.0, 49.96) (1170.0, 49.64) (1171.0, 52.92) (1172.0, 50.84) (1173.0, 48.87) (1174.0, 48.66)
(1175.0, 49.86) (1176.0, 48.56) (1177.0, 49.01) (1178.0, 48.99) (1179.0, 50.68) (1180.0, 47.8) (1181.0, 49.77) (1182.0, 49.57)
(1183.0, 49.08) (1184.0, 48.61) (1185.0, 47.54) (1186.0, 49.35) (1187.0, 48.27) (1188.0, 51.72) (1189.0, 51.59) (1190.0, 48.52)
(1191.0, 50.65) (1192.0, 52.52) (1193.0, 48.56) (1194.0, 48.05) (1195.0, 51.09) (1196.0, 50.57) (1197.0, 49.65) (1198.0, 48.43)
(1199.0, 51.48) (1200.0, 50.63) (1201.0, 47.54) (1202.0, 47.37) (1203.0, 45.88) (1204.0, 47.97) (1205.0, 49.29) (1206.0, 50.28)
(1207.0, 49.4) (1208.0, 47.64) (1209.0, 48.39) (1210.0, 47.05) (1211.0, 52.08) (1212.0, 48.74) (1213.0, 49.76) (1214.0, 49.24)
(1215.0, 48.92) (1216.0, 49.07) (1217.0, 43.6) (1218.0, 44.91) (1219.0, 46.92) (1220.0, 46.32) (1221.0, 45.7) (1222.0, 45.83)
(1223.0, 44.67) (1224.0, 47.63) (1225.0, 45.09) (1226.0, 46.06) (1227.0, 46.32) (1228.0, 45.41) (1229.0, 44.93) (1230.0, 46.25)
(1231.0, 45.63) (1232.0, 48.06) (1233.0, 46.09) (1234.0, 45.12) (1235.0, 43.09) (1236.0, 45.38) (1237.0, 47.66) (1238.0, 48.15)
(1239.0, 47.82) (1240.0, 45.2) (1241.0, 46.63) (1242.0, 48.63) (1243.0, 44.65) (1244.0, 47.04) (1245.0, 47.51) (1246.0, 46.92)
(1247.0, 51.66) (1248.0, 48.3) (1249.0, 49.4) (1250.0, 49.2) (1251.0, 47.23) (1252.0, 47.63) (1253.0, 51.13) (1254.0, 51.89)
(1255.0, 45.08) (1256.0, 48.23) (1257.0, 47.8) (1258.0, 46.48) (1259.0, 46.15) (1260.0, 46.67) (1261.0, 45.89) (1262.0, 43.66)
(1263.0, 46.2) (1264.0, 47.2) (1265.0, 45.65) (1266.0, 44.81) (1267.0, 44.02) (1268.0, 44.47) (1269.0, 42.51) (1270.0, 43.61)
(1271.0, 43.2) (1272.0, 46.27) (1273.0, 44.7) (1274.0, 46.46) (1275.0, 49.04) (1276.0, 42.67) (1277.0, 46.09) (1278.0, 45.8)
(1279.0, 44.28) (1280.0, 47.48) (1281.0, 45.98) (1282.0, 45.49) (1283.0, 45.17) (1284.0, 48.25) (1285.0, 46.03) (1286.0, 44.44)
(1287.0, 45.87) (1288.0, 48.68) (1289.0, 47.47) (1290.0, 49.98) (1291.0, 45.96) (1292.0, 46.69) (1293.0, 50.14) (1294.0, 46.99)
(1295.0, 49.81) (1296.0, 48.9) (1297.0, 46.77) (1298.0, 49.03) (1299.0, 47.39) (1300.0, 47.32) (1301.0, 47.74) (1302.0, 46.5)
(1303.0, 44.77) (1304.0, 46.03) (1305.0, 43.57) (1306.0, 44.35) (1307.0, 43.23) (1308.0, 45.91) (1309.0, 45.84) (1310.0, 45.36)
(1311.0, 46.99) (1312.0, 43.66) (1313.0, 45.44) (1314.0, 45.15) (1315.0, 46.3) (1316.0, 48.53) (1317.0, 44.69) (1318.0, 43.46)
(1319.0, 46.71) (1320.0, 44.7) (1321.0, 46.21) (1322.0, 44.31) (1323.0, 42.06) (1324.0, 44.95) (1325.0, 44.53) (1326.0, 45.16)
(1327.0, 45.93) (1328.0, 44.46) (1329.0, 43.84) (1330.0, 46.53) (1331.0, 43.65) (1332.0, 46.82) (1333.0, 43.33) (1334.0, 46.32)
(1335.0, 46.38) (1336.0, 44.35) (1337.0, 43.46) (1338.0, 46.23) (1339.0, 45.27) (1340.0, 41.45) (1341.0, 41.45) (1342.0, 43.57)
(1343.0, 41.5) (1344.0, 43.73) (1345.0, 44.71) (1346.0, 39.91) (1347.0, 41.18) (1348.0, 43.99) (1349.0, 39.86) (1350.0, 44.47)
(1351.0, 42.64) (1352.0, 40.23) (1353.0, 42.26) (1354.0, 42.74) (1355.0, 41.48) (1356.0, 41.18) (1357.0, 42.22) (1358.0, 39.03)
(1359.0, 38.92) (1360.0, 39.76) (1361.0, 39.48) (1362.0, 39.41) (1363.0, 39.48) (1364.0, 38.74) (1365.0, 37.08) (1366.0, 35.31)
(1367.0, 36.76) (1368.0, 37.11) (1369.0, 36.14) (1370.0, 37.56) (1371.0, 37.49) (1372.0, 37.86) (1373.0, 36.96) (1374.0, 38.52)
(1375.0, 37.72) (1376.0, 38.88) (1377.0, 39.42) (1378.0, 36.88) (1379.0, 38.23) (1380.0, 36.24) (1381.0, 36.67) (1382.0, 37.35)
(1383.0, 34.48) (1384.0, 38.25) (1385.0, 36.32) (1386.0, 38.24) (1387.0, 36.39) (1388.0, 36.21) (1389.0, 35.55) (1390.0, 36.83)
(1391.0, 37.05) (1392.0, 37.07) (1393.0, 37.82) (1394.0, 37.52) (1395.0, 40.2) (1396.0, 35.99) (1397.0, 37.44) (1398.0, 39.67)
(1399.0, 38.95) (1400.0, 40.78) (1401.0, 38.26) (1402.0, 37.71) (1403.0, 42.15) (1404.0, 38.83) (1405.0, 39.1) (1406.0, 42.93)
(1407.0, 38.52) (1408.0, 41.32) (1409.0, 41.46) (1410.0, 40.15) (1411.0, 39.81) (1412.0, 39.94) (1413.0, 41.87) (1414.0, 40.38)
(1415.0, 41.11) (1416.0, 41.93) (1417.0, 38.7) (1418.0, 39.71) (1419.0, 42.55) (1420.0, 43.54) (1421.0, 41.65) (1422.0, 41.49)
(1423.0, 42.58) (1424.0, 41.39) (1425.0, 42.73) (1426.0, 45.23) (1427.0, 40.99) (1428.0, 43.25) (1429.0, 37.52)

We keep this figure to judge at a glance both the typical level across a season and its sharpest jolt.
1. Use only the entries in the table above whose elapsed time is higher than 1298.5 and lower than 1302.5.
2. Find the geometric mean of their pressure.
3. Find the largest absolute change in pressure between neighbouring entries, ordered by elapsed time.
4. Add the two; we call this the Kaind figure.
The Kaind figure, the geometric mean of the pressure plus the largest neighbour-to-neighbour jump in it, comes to 48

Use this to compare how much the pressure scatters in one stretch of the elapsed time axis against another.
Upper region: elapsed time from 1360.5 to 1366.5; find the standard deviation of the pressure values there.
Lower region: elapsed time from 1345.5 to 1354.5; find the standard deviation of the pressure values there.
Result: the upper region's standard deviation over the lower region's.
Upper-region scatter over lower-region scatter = 1.0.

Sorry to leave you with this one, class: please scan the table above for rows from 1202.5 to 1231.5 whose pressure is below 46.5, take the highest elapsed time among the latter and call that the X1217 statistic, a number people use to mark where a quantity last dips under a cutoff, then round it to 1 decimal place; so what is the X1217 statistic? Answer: 1231.0 min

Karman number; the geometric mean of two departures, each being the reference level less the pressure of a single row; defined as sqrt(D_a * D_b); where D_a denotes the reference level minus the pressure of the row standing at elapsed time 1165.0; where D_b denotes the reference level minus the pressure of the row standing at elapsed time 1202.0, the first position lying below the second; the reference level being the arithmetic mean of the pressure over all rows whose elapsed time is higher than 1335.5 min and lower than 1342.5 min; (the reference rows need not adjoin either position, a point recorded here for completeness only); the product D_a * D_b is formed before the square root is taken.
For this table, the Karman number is 4.6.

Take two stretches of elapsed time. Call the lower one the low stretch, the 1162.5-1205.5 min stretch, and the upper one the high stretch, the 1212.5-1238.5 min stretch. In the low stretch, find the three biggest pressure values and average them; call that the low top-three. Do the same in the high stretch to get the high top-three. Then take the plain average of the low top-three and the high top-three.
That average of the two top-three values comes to 51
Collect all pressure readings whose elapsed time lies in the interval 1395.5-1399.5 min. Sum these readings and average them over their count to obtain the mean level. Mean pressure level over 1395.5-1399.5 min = 38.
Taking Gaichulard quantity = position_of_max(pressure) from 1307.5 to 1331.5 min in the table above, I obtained 1316.0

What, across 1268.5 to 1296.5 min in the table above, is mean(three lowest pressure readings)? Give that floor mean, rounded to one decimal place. 42.8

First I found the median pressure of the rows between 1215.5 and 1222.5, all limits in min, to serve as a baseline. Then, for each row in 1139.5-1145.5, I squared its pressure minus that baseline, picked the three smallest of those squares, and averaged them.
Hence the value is 1.51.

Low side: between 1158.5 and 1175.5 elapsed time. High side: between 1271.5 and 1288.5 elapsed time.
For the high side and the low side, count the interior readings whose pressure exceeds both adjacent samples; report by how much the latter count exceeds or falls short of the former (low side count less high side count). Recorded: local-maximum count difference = 1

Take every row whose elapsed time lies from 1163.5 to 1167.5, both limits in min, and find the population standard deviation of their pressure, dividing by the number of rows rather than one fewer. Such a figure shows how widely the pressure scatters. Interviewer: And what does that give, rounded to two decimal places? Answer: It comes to 0.64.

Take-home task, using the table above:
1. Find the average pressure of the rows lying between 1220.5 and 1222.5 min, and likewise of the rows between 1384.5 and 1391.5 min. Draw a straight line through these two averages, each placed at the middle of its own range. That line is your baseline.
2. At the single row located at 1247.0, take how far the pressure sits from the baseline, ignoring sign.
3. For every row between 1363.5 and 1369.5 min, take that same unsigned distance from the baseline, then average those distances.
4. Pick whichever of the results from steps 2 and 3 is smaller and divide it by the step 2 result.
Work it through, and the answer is 0.17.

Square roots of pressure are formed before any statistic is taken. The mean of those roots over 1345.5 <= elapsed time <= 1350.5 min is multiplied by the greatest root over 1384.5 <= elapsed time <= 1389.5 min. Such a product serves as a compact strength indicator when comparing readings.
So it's 40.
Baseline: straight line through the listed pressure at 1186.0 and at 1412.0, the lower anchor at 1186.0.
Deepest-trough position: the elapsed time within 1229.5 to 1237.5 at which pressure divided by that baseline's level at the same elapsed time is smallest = 1235.0 min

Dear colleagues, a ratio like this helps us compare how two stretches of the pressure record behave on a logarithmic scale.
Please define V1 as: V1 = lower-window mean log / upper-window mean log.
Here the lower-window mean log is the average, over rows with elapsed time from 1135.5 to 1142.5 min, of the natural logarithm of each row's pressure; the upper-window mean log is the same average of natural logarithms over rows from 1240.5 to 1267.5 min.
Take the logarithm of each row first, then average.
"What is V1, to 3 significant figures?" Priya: 1.00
